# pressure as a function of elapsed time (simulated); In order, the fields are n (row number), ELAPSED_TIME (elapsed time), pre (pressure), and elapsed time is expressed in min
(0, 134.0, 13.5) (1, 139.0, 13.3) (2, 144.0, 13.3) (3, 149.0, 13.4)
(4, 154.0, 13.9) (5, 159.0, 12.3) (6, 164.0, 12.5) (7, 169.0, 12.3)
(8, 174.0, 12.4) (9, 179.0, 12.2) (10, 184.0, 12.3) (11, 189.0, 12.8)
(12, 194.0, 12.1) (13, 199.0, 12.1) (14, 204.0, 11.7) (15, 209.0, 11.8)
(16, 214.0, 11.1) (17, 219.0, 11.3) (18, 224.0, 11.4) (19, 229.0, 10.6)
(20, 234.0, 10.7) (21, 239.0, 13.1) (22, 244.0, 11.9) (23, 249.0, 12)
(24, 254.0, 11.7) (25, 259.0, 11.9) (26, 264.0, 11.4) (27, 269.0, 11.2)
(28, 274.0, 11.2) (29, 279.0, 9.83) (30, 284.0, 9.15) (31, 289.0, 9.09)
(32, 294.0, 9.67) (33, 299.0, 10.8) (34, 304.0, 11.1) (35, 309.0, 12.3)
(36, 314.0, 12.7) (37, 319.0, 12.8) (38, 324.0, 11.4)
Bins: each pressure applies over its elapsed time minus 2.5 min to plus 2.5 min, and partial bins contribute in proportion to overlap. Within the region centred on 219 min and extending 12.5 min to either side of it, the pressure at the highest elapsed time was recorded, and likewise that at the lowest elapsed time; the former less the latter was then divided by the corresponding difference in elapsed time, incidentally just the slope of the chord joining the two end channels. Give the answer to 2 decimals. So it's -0.06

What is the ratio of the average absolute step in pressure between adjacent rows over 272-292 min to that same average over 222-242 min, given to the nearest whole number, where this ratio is 1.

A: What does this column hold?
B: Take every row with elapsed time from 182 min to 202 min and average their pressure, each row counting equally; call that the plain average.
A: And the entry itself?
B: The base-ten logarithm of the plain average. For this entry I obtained 1.09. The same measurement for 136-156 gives 1.13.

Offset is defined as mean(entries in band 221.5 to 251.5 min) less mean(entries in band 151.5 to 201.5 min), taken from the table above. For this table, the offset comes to -0.87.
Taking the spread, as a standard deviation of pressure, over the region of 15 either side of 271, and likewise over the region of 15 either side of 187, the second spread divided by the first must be 0.25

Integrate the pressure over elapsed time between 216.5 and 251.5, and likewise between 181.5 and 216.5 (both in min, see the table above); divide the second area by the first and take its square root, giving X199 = 1.02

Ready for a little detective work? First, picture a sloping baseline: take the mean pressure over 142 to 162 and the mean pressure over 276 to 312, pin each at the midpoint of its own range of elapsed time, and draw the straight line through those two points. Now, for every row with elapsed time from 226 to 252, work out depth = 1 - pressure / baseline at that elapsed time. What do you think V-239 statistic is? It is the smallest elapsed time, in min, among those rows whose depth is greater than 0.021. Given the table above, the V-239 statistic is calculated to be 229.0 min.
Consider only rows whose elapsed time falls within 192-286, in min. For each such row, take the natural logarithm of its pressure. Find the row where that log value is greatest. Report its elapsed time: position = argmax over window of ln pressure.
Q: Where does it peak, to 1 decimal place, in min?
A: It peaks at 239.0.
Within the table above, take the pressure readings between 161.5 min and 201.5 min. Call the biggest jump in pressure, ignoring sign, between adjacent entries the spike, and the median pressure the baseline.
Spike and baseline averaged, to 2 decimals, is 6.50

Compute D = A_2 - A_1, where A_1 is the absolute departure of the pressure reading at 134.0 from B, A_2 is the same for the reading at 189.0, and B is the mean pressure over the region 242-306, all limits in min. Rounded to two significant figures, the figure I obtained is -0.70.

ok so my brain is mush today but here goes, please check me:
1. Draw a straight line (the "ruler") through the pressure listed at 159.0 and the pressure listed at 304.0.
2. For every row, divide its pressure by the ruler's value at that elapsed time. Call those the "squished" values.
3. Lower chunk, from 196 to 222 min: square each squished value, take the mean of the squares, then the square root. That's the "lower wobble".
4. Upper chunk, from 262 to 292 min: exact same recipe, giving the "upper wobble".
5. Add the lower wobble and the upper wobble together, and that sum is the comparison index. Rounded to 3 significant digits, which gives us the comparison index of 1.89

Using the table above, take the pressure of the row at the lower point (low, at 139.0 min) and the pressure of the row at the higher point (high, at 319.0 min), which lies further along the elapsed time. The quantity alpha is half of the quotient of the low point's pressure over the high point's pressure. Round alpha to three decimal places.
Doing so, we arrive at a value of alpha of 0.520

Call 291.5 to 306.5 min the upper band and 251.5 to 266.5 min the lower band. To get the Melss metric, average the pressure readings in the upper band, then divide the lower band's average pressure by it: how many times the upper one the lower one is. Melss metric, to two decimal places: 1.11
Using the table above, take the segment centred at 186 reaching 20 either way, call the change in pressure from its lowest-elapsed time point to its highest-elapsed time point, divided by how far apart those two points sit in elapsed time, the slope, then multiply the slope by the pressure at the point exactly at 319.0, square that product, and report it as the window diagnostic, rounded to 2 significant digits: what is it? 0.048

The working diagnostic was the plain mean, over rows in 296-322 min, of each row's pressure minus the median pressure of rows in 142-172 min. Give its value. -1.0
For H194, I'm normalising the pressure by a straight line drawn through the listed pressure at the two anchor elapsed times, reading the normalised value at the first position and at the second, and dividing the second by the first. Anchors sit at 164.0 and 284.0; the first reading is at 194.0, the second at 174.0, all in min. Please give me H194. 0.98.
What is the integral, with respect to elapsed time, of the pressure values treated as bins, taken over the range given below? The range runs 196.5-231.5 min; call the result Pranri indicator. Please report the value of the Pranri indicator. 400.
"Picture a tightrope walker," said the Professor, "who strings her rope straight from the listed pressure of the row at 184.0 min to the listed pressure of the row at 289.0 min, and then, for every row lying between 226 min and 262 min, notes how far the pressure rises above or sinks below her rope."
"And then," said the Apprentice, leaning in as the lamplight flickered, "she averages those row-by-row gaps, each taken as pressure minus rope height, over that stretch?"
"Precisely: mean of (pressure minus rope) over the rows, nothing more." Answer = 1.2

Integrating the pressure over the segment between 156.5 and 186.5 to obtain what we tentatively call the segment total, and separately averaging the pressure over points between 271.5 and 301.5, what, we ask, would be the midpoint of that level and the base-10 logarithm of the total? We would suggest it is 6.3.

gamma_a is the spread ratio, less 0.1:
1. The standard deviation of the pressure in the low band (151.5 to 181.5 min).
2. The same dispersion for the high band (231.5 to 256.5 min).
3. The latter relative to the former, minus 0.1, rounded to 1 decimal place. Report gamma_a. 1.2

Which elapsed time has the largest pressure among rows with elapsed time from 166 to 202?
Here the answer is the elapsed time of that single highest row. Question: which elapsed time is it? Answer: 189.0 min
